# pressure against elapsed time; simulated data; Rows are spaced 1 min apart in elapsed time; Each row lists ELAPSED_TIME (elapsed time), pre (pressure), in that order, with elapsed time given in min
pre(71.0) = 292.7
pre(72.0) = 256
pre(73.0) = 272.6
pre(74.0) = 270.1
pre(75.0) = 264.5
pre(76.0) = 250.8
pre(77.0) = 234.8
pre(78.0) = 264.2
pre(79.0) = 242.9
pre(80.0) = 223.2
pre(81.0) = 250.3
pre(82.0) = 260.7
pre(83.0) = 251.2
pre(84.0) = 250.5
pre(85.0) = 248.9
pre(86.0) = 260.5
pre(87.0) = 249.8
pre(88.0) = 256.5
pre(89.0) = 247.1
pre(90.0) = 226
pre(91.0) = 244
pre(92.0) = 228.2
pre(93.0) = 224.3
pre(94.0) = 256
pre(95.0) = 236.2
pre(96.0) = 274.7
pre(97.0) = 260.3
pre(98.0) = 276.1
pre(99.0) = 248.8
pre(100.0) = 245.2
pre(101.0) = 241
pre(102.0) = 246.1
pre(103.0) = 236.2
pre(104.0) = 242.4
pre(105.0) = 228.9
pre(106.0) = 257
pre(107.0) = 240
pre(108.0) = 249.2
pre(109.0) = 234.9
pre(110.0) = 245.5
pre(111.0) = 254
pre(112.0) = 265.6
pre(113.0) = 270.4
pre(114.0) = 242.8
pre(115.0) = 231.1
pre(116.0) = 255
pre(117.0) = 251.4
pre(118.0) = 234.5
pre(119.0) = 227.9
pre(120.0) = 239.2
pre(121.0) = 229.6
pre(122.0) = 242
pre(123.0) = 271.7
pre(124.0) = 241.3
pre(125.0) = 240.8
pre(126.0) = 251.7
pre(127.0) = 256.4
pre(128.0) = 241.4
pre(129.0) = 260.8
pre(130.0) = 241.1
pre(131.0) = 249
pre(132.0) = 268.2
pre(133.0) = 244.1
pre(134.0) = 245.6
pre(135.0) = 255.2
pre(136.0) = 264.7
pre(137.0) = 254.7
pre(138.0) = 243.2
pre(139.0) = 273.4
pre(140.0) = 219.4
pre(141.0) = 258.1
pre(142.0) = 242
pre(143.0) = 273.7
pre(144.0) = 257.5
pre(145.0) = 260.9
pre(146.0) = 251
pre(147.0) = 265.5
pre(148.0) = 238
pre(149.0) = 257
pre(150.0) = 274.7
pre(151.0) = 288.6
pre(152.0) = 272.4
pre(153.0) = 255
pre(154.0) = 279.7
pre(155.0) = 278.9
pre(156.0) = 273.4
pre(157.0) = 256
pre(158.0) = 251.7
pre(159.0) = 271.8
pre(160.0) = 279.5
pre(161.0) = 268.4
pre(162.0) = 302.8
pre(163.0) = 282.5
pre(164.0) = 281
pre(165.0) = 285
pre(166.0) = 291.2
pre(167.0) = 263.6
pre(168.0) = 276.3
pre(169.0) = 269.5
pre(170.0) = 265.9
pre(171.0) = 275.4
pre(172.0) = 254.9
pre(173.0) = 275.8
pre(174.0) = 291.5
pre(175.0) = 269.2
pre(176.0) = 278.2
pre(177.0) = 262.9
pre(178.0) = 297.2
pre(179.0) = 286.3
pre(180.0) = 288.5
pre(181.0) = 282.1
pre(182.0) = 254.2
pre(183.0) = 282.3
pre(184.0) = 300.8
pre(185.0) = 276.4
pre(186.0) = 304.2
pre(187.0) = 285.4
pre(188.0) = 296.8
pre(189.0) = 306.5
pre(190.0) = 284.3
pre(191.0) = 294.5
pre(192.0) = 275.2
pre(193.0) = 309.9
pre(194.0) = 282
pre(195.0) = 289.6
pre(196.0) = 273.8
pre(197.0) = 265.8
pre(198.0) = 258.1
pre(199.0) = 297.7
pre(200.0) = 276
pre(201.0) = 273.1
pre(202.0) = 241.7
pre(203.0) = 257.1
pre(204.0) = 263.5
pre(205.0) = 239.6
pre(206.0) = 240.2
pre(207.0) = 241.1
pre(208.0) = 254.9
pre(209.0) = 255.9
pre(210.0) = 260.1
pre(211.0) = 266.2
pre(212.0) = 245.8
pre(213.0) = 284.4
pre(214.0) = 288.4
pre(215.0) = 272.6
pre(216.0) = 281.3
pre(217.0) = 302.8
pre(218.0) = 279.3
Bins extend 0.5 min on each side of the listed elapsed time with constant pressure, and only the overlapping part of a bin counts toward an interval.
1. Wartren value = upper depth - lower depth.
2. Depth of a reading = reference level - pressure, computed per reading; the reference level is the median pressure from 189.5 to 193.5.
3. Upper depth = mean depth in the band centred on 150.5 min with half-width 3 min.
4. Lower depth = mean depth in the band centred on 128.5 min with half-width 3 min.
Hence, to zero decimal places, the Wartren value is -14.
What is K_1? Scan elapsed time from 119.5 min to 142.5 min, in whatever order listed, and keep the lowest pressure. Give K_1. 219.4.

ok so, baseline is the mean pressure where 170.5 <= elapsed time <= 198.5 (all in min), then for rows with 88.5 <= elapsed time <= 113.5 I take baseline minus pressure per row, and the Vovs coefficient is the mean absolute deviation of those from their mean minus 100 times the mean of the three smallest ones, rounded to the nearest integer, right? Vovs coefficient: -836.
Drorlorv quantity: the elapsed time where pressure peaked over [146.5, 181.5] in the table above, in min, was 162.0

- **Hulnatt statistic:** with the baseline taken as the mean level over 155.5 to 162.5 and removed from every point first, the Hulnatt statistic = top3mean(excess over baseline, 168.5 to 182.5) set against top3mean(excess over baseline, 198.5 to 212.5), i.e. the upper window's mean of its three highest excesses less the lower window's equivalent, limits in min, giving -10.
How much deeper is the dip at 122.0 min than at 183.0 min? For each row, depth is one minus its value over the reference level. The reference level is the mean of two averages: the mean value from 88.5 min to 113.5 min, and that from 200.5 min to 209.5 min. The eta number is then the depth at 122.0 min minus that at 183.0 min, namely 0.16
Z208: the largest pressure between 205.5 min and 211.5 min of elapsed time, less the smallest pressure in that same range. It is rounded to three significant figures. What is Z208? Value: 26.0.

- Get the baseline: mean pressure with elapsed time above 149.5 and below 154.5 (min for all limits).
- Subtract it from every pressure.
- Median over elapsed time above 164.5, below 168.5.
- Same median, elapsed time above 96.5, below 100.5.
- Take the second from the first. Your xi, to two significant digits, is 26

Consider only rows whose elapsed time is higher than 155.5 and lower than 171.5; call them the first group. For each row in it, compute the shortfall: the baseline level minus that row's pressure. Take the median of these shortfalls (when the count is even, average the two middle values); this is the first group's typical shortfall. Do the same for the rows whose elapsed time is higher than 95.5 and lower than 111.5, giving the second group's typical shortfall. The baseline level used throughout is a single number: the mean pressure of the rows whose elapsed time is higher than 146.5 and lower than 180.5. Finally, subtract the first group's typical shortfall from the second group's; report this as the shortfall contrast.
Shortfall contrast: 29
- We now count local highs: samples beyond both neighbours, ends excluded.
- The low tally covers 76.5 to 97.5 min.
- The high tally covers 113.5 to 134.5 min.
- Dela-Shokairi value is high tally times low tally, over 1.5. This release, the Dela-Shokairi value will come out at 28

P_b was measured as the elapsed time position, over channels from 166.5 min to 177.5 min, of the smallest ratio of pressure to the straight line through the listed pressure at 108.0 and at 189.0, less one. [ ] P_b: 172.0 min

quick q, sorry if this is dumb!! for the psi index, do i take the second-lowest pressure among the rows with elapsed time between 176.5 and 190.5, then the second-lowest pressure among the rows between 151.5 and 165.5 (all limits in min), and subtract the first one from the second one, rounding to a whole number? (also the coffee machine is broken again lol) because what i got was -8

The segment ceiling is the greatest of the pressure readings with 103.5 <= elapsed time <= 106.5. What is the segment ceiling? 257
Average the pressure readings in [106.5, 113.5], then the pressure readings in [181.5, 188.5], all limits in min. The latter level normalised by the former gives 1.14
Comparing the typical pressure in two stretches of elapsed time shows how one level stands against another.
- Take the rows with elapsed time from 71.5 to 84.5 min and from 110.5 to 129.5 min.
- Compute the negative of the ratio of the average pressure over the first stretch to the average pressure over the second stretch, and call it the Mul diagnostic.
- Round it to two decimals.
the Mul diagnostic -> -1.02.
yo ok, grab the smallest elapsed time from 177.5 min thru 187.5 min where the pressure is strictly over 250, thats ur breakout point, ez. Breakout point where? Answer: 178.0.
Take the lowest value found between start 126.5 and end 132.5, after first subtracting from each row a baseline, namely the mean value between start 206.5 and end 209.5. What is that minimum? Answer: -10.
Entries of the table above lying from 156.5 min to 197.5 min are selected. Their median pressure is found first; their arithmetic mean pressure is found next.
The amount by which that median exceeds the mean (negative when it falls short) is 0.8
